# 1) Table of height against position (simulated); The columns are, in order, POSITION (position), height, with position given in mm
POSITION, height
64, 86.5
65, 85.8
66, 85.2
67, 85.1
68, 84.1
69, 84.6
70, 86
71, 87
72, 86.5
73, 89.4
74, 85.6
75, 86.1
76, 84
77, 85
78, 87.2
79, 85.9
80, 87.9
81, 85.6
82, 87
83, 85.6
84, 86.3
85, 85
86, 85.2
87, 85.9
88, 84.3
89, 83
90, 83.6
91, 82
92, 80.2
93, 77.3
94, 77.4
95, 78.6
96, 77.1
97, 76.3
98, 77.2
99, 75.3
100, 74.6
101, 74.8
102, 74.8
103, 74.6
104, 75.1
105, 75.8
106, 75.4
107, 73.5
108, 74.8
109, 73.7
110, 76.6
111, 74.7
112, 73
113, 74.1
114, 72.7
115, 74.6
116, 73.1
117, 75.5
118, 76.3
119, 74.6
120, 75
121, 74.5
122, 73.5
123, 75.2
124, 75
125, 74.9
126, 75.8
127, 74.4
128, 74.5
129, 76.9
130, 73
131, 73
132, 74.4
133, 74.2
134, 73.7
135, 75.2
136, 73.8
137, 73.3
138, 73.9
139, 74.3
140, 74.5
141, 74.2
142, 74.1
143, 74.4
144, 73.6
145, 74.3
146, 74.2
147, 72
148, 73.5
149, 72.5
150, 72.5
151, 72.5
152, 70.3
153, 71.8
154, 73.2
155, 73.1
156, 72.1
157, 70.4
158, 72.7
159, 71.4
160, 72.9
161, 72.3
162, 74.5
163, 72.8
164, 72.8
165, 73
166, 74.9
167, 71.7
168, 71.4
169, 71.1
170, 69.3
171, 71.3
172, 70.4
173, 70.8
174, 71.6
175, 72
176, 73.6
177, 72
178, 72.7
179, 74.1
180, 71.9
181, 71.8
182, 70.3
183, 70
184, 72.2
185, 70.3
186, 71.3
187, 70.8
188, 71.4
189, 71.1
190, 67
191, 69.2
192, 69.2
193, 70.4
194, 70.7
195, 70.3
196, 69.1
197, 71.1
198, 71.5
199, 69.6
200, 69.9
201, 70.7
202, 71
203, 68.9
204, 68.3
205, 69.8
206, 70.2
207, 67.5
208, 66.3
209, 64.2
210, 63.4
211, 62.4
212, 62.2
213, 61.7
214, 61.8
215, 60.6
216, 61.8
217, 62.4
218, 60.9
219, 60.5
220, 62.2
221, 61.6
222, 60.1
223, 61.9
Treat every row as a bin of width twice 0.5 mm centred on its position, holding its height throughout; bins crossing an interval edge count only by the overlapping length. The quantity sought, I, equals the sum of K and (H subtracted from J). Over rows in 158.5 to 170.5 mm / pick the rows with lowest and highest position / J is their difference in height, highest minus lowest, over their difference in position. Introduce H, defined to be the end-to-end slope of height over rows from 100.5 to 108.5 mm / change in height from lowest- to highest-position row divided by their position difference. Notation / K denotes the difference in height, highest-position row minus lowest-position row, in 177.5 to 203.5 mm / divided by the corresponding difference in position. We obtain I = -0.3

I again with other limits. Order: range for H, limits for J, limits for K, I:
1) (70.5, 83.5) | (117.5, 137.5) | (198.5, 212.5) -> -0.6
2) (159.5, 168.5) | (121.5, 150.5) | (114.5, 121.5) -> 0.1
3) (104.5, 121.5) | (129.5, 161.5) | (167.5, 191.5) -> 0.0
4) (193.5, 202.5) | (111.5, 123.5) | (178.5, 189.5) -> -0.1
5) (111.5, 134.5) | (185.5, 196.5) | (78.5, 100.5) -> -0.8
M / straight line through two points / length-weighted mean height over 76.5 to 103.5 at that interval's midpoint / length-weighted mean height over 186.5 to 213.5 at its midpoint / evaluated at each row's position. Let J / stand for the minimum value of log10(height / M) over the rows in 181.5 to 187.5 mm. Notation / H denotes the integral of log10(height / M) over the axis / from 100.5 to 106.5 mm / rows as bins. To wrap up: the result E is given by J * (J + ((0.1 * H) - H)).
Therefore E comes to -0.0004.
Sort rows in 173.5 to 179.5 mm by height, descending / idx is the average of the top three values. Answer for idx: 73.5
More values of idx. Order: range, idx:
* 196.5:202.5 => 71.2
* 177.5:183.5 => 72.9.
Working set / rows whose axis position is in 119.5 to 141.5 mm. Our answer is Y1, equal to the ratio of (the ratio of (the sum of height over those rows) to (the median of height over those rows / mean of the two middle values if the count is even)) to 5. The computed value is 4.40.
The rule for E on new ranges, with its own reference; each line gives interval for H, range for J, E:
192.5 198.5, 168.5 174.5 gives 0.0011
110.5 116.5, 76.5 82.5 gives 0.0017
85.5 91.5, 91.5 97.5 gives 0.0022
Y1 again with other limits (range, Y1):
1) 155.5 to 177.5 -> 4.40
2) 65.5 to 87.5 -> 4.41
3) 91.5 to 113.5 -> 4.43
